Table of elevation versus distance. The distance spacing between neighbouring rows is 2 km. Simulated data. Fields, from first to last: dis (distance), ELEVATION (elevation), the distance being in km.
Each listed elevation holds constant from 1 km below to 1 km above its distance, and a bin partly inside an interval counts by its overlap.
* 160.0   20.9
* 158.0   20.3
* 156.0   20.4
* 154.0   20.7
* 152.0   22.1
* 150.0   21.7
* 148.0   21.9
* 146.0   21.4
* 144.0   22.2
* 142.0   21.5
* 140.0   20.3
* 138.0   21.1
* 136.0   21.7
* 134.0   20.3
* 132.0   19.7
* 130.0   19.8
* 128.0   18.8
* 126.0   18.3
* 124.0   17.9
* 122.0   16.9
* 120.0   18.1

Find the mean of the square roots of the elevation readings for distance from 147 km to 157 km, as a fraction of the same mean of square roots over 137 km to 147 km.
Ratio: 1.00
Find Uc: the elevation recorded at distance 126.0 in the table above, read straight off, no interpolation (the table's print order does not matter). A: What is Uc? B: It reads 18.3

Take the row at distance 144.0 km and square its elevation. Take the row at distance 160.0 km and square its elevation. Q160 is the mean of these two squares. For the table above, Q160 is 465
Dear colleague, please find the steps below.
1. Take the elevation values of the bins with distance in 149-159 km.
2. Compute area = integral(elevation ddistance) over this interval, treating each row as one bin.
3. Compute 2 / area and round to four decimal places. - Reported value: 0.0095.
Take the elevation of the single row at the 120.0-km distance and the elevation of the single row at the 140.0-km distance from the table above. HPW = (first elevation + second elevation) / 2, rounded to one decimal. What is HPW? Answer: 19.2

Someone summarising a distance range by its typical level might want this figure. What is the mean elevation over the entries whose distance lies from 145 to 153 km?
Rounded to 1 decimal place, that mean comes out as 21.8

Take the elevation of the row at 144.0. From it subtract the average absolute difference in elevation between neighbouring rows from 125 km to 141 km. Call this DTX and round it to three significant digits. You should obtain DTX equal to 21.5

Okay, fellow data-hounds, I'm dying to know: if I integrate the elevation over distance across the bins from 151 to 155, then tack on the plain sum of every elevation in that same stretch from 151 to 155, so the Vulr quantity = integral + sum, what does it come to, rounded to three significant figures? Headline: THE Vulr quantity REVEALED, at 128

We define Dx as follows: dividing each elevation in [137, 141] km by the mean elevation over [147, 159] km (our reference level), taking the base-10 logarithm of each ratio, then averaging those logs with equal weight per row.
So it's -0.010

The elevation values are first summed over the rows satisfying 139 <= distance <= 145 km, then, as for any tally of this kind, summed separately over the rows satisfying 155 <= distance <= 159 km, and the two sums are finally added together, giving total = 105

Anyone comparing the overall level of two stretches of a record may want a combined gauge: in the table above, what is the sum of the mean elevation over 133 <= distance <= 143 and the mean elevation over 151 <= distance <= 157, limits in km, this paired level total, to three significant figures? 42.0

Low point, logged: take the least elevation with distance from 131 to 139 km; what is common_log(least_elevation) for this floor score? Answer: 1.294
